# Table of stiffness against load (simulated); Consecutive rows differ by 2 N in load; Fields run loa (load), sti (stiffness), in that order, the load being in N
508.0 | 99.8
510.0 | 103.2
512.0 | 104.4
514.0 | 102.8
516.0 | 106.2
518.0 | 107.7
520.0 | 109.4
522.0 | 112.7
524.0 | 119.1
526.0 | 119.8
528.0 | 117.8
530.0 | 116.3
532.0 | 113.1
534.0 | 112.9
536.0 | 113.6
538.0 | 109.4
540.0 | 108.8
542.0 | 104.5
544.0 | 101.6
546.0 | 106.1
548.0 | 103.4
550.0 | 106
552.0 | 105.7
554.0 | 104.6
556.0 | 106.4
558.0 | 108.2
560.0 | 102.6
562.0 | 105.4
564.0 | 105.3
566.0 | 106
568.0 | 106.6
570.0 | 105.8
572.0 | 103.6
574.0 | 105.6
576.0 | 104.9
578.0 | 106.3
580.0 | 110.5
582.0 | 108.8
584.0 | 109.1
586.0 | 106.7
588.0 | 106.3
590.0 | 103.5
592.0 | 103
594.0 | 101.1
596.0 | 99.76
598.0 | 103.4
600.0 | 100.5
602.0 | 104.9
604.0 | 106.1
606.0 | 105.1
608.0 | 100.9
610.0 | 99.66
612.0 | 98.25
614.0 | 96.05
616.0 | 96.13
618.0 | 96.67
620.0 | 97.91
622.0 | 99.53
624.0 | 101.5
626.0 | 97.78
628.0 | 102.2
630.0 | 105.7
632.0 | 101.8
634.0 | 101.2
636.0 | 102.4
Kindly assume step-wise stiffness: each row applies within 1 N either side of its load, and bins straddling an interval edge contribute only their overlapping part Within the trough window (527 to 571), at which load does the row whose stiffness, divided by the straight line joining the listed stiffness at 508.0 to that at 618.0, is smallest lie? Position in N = 544.0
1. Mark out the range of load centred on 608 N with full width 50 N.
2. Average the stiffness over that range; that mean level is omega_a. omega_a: 102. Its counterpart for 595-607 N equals 103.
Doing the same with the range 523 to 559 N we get 110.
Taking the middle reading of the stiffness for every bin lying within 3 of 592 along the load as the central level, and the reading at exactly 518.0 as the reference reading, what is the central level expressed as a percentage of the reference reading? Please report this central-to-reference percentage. 95.6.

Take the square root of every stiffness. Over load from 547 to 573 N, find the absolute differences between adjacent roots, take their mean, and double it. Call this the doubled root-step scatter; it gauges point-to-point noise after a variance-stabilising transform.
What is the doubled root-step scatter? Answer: 0.17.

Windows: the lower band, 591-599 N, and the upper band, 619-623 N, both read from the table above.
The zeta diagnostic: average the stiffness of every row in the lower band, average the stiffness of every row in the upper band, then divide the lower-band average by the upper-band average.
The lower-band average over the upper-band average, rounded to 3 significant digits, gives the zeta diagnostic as 1.03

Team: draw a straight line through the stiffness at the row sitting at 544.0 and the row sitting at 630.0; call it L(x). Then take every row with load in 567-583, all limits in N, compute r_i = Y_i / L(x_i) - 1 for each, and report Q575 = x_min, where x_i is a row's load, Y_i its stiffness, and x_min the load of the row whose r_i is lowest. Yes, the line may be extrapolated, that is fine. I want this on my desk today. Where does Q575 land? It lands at 572.0 N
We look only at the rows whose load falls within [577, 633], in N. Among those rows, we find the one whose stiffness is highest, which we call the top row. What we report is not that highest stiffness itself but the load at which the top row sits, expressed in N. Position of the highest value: 580.0 N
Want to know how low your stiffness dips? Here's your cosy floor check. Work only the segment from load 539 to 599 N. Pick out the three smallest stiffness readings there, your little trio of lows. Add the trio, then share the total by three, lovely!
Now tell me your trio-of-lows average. 101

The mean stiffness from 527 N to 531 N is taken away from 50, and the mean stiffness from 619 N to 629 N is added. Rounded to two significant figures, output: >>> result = 33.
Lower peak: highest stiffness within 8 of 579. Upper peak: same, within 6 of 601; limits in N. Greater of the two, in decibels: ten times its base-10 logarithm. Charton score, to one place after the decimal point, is 20.4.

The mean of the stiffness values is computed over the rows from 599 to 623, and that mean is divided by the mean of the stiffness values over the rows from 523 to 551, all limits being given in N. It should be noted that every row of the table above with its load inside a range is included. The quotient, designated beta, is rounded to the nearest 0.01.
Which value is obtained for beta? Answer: 0.90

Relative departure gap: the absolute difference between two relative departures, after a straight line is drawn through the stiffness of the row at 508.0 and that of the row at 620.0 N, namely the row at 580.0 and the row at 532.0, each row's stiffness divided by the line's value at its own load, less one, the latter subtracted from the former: 0.0170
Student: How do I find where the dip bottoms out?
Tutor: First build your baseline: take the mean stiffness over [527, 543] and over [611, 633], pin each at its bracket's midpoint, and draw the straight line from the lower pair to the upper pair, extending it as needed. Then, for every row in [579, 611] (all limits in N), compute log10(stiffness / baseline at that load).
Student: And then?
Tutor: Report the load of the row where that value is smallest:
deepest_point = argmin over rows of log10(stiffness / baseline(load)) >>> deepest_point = 596.0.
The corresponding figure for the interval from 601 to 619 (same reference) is 614.0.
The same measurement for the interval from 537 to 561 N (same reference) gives 544.0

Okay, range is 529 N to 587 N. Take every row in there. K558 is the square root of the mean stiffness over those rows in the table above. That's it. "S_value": 10.4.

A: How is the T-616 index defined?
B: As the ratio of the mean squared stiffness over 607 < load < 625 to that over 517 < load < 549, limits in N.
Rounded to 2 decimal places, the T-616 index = 0.79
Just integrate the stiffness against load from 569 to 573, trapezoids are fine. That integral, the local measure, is 419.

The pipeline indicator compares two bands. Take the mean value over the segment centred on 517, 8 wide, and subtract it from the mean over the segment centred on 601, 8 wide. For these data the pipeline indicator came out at -2.8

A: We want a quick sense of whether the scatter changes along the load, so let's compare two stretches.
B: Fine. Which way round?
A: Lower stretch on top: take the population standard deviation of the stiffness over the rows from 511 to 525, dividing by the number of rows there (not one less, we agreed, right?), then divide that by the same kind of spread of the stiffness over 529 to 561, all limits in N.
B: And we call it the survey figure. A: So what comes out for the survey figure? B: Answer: 1.2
